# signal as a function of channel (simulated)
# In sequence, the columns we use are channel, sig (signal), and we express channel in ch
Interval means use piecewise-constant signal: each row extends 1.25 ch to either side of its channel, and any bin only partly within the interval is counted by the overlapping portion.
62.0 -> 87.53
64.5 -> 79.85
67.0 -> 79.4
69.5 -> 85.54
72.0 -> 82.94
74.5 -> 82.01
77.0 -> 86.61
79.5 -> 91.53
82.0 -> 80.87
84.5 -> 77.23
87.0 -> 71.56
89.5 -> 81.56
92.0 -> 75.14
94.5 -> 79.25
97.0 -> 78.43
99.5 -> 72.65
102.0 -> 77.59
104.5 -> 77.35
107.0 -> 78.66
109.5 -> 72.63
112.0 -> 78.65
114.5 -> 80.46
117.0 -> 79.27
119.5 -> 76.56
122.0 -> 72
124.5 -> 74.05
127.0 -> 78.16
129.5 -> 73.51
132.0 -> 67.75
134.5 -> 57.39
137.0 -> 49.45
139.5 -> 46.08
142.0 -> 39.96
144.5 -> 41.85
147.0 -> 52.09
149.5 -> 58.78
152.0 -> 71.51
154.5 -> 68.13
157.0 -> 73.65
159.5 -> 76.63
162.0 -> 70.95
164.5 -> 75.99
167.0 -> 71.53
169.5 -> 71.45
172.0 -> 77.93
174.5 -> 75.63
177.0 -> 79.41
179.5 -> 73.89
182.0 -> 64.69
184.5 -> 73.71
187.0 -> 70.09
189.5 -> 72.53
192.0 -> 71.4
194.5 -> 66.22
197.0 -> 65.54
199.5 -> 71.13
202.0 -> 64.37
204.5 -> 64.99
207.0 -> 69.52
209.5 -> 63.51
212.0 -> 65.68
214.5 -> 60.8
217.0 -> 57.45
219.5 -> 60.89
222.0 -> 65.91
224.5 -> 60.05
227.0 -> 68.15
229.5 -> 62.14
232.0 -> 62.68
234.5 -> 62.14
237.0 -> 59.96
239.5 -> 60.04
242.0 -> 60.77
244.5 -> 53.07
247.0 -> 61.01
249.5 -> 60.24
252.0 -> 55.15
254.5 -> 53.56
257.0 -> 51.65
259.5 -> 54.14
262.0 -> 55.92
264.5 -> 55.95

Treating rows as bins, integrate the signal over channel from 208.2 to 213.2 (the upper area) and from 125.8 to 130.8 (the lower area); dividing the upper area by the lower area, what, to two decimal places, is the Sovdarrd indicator 0.85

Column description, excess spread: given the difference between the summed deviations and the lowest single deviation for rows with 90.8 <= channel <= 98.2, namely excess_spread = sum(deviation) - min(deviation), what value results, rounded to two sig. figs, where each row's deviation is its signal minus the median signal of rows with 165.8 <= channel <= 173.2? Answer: 15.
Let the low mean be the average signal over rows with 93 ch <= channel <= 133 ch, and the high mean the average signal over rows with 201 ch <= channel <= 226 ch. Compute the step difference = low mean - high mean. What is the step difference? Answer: 13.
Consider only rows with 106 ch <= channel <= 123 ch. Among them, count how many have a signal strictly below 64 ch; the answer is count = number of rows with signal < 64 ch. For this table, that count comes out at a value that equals 0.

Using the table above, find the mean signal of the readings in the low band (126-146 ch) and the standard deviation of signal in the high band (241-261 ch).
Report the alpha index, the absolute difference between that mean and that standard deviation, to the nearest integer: 53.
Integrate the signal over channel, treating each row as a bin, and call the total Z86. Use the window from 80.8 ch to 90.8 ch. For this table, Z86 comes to 778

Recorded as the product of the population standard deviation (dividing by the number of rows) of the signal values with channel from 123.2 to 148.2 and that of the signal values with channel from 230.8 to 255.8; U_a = 46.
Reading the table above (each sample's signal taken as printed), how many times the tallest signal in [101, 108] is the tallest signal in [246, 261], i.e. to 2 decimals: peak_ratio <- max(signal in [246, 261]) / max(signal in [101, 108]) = 0.78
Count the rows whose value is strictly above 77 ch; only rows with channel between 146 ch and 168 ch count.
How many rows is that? 0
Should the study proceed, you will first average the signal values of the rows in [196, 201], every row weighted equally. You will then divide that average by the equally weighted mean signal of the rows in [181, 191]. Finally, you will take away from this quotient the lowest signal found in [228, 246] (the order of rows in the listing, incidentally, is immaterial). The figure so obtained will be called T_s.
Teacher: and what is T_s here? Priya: -52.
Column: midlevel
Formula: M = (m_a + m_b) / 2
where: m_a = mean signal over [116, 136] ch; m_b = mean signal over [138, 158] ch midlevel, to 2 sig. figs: 64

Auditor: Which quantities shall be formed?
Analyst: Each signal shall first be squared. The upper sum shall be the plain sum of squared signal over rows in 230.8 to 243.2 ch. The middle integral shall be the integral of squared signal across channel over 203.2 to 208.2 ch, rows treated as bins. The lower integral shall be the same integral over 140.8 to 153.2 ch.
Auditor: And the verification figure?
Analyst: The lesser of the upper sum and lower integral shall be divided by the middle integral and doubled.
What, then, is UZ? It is 1.65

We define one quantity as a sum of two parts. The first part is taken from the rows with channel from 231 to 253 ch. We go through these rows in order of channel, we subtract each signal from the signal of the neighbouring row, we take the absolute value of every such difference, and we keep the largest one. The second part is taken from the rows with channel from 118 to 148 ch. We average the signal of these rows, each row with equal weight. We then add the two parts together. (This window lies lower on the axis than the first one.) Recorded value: 69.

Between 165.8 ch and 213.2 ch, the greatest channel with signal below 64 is 209.5 ch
